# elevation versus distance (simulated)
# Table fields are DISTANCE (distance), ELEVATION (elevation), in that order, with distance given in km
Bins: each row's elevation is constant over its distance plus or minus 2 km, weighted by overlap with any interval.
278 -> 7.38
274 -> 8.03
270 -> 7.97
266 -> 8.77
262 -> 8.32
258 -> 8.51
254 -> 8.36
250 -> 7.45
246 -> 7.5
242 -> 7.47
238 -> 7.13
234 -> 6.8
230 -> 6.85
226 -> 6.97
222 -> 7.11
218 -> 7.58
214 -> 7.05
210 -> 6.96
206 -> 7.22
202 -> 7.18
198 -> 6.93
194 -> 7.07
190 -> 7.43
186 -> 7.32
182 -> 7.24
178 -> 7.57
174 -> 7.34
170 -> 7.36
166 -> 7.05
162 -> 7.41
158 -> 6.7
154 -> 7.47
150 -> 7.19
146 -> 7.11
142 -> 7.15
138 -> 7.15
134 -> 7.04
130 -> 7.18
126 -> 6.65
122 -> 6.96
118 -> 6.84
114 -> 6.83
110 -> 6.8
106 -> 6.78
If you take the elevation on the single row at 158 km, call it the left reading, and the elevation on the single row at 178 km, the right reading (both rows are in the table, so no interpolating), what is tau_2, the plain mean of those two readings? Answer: 7.1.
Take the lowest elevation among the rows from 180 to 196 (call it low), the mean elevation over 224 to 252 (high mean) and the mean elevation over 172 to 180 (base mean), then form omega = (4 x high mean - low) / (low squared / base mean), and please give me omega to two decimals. 3.22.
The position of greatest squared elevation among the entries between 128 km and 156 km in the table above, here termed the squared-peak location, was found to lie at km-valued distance 154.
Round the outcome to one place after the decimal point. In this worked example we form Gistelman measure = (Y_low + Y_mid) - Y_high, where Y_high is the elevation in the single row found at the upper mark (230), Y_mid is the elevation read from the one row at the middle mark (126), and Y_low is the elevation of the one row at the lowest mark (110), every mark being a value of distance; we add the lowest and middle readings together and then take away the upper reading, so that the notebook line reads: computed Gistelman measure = 6.6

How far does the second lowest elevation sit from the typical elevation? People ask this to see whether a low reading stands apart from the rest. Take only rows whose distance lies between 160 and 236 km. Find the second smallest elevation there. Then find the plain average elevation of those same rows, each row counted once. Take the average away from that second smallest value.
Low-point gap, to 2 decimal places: -0.33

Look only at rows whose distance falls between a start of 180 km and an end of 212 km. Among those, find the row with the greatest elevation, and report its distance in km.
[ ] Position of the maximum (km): 190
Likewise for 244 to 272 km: 266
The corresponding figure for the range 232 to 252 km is 246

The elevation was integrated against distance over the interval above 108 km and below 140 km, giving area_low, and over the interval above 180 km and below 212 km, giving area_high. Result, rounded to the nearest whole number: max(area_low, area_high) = 229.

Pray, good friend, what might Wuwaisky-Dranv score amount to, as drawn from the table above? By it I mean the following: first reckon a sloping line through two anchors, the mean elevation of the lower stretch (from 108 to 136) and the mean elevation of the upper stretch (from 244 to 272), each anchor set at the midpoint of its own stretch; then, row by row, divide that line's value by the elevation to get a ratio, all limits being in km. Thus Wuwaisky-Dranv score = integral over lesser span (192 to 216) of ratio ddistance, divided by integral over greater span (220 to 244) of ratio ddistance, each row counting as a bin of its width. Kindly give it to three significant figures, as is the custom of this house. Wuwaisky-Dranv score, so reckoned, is 0.966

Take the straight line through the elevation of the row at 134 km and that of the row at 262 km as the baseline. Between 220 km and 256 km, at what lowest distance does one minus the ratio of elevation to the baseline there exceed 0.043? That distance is 222 km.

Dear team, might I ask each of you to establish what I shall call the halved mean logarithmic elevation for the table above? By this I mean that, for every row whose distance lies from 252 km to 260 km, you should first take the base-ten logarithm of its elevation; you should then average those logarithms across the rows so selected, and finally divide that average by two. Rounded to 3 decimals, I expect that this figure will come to 0.463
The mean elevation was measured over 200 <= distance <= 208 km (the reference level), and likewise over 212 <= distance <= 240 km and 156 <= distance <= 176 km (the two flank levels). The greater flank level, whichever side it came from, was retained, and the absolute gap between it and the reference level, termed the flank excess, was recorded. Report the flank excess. 0.03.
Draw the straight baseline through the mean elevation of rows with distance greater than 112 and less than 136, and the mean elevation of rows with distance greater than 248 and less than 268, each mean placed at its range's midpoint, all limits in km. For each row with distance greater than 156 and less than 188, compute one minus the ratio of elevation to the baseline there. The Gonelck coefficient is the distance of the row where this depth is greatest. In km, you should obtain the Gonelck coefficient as 158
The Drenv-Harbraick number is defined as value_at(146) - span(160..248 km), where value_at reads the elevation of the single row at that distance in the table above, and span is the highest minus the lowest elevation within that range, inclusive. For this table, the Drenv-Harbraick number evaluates 6.3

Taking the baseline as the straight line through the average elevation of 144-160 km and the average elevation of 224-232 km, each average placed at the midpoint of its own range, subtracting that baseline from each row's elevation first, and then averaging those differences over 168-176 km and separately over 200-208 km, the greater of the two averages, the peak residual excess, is 0.29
